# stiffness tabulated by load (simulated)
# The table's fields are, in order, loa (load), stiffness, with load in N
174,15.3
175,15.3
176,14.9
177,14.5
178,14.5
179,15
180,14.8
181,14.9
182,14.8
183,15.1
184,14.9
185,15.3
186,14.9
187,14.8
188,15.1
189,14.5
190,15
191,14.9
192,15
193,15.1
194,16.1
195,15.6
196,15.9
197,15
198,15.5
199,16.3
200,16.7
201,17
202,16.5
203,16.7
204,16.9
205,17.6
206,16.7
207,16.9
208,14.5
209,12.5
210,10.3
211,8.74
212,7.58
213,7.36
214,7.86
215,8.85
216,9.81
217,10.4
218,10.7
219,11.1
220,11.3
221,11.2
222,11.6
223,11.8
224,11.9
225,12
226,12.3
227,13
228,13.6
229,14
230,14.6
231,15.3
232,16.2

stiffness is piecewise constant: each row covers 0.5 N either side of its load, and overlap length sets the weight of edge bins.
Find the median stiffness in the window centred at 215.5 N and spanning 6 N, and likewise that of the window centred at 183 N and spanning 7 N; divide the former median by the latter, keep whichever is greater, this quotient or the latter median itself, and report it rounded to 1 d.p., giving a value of 14.9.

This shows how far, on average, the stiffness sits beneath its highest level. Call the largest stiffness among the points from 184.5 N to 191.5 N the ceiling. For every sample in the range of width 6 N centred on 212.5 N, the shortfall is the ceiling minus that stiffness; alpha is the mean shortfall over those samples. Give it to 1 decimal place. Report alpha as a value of 6.9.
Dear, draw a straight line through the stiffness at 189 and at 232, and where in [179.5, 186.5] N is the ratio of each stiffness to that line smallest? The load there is 186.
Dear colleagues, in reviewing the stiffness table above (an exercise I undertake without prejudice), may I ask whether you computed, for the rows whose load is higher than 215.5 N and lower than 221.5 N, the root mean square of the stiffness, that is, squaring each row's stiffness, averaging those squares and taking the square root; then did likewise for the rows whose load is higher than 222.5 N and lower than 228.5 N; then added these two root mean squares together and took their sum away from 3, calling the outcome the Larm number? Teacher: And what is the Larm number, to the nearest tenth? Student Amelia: -20.2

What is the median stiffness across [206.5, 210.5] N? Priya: 13.5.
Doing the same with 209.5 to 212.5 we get 8.7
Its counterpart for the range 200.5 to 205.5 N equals 16.9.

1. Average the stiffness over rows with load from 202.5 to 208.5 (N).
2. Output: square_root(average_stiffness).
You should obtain 4.1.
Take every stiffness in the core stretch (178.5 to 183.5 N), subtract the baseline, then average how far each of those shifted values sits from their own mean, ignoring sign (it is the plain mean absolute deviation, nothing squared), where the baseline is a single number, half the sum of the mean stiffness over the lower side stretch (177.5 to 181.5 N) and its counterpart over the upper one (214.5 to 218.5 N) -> 0.10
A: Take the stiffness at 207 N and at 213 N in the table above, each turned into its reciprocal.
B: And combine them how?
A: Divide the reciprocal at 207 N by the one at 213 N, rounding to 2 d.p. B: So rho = 0.44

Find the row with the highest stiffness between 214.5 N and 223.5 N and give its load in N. 223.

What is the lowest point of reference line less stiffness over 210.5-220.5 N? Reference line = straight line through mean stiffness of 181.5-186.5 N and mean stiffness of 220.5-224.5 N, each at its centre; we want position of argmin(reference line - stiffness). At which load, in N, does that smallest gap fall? 220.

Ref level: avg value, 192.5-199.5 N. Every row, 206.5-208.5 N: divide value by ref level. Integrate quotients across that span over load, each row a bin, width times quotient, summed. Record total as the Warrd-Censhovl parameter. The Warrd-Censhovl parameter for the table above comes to 2.01 N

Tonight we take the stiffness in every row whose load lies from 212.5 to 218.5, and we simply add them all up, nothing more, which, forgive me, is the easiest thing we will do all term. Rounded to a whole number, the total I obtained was 55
